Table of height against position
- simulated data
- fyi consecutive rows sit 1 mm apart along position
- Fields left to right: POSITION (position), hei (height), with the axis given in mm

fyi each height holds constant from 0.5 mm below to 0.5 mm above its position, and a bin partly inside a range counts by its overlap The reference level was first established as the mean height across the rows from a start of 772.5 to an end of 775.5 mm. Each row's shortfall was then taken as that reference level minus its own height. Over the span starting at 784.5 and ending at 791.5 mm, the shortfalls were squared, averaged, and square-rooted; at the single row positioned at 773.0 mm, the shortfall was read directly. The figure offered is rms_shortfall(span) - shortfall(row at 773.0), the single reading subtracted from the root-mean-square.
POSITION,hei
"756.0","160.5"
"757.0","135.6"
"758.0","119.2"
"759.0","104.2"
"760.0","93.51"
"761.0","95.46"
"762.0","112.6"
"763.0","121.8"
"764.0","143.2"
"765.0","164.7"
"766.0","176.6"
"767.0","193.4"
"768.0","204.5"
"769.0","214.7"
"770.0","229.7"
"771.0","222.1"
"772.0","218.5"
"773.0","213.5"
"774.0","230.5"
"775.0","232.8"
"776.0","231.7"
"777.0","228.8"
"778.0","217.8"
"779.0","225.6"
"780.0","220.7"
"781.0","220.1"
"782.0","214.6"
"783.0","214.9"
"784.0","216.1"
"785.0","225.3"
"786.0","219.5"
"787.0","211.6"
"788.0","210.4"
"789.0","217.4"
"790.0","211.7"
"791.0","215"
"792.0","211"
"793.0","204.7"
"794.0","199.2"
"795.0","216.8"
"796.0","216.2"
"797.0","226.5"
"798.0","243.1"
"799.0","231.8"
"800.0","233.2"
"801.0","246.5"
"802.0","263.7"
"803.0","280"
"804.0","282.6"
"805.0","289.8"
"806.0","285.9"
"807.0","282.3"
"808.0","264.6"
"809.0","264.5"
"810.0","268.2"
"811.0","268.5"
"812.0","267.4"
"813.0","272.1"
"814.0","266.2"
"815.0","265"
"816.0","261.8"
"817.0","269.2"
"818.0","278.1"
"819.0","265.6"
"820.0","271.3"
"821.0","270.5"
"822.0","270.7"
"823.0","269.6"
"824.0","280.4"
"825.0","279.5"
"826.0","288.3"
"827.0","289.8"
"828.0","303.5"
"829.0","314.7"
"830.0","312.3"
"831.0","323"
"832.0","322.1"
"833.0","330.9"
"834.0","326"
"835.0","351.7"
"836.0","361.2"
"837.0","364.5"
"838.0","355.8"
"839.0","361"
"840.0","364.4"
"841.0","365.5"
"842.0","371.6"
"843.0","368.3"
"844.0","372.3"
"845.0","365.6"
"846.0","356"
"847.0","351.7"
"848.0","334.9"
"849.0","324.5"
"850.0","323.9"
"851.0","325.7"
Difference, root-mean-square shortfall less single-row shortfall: -1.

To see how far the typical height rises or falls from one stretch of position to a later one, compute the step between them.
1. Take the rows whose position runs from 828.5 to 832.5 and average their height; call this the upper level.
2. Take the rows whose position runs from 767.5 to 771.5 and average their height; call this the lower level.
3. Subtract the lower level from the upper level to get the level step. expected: 100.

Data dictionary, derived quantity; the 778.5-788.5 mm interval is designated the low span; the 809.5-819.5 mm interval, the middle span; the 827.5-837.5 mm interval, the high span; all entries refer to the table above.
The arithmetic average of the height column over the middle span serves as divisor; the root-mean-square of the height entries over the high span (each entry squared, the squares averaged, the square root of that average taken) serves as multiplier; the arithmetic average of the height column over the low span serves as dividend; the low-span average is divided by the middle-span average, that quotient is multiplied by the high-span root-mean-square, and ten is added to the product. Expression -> 279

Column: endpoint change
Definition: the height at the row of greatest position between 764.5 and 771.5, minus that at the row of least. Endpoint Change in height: 57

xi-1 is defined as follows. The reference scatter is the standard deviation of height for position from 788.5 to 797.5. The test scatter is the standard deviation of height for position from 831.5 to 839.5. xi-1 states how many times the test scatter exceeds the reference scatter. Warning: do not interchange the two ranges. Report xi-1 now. 2.2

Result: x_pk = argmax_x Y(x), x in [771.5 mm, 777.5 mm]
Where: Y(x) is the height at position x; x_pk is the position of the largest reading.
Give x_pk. 775.0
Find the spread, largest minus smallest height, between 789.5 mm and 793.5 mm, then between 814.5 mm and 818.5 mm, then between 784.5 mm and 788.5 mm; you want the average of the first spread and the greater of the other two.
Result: 13.3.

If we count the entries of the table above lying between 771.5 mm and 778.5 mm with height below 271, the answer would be 7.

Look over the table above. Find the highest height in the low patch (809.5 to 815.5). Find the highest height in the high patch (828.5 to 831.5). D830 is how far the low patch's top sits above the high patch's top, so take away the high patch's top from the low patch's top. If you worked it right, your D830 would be -51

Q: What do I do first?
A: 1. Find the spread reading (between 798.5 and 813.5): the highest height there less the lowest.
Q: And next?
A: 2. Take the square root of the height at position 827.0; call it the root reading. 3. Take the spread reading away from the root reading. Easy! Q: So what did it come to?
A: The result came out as -41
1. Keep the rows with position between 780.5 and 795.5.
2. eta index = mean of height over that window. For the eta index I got 214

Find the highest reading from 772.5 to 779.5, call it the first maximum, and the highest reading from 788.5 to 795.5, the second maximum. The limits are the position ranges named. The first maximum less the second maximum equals 15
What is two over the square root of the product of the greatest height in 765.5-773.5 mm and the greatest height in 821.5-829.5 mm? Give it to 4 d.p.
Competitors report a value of 0.0074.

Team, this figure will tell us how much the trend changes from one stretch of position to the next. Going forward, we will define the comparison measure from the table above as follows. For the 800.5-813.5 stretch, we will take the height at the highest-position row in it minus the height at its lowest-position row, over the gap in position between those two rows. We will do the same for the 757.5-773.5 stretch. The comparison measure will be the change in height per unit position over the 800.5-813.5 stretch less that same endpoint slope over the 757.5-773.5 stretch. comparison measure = -4.2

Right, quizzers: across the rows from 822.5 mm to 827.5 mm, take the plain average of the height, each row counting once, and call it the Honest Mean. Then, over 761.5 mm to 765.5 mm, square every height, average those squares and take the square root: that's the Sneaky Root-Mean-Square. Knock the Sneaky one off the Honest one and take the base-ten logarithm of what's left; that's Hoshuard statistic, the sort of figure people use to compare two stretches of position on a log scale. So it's 2.16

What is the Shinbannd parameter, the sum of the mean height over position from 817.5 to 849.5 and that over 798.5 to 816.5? 590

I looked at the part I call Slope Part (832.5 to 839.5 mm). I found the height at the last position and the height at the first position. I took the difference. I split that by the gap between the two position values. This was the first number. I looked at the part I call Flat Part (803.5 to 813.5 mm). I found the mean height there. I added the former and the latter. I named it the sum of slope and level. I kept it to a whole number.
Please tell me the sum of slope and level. 280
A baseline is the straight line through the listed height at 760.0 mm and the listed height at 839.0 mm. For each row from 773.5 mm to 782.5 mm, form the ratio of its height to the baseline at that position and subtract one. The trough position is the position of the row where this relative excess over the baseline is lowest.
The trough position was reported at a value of 782.0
